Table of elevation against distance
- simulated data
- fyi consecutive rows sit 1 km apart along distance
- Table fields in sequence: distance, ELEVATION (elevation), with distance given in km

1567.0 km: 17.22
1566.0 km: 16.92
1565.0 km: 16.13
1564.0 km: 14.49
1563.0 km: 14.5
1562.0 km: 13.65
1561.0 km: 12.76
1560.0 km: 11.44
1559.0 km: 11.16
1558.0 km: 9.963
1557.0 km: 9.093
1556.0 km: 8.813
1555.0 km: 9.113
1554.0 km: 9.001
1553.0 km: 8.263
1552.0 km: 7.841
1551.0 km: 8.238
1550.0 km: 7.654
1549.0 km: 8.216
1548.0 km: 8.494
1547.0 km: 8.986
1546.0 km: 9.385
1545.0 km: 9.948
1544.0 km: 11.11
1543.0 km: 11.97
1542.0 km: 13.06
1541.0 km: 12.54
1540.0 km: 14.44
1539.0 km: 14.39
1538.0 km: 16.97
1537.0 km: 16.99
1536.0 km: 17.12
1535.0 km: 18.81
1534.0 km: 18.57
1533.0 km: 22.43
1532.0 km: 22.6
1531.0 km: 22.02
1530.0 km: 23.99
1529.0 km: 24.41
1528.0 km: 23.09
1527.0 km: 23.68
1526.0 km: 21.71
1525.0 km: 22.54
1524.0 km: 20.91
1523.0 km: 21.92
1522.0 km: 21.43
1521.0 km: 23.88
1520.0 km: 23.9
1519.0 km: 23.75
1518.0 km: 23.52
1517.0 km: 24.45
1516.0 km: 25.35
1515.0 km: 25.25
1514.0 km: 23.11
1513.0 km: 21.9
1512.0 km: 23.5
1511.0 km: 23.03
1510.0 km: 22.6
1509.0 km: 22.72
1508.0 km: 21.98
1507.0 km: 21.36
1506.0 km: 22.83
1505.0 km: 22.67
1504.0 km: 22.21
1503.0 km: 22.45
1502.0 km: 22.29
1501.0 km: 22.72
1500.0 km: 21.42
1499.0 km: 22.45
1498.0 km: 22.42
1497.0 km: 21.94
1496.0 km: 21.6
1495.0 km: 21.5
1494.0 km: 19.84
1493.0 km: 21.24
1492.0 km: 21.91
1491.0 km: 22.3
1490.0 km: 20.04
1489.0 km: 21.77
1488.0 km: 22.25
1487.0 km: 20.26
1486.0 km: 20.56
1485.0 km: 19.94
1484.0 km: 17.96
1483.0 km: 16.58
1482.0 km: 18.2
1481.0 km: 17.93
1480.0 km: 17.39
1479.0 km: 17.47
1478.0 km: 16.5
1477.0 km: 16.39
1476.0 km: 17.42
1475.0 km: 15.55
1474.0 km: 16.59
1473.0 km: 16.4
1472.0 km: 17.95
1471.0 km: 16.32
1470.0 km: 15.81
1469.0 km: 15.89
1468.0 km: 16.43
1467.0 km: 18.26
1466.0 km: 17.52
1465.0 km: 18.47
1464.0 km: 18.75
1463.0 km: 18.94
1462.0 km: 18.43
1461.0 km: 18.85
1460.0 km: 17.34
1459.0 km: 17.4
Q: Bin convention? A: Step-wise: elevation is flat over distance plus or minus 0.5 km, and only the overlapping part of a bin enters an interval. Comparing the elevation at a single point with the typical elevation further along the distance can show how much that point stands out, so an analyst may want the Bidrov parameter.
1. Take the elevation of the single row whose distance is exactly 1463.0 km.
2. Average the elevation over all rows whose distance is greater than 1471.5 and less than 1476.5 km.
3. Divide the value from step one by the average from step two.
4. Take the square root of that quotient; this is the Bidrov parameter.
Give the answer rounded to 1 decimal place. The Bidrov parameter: 1.1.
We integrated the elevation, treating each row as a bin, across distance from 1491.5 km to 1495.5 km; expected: 84.5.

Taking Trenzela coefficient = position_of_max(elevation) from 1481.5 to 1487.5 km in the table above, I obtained 1486.0 km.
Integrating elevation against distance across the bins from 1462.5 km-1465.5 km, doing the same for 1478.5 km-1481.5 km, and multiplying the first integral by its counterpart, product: 2965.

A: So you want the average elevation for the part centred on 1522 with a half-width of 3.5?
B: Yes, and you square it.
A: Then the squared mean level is 512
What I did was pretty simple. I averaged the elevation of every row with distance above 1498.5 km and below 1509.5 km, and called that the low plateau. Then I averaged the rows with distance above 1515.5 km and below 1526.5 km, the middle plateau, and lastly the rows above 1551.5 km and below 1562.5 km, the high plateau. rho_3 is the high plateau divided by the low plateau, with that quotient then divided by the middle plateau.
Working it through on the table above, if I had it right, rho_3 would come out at 0.0197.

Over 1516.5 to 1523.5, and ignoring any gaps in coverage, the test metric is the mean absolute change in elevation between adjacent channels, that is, 0.71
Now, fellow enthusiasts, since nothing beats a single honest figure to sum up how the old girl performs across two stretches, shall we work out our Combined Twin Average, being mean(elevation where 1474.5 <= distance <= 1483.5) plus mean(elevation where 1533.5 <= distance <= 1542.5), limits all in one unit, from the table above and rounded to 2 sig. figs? 33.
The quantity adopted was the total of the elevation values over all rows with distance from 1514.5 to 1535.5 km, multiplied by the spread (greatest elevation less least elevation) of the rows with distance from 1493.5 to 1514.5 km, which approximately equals 1750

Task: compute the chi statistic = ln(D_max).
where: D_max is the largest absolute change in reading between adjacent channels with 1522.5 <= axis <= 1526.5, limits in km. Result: 0.5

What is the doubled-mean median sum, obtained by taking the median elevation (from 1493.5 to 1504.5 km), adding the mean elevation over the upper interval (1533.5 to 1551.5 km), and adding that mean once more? 47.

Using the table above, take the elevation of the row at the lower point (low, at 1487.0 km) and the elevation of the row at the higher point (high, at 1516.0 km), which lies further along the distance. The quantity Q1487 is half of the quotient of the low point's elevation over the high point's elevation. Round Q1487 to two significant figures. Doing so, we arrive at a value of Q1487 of 0.40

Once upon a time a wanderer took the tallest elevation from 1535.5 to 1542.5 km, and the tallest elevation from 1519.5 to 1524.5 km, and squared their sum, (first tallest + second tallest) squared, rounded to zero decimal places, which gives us 1683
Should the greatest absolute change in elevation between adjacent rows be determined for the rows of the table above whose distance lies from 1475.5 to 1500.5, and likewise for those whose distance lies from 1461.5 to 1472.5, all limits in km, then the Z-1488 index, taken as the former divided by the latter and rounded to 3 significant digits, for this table 1.23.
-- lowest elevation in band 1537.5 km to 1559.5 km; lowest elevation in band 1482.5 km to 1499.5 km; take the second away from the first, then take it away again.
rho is -26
